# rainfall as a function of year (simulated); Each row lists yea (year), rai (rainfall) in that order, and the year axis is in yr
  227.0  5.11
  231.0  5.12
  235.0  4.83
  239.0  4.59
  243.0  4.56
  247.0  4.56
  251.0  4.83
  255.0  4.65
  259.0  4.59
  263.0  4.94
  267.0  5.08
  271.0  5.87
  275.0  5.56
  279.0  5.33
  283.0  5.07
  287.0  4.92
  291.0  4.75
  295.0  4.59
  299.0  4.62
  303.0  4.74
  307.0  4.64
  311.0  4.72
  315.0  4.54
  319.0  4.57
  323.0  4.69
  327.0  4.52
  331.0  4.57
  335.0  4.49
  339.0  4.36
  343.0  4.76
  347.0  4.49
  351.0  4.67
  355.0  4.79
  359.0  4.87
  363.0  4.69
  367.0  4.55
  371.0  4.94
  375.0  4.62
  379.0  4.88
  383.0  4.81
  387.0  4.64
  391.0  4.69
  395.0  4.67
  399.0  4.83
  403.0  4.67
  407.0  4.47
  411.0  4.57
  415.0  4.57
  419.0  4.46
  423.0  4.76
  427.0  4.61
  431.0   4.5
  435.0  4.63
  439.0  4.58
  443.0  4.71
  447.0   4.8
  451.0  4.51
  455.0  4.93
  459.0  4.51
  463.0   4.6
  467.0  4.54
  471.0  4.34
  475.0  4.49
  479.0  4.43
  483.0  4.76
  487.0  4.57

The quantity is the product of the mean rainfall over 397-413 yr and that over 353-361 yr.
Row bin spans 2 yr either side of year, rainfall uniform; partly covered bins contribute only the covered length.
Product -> 22.4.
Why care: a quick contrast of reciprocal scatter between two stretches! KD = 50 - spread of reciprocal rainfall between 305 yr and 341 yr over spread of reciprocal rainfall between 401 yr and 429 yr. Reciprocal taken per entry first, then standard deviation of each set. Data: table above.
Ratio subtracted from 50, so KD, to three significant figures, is 48.9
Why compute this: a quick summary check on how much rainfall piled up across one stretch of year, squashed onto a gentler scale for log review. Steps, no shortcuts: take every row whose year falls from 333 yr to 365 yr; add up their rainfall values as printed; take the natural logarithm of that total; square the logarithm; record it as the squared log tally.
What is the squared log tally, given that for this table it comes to 13.1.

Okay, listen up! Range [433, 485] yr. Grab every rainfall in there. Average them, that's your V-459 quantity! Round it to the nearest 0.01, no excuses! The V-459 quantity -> 4.60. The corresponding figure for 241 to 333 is 4.82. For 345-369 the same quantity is 4.68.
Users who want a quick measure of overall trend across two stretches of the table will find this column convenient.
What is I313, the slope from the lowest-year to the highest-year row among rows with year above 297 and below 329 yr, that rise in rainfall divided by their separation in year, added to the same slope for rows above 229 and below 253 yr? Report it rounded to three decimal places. -0.018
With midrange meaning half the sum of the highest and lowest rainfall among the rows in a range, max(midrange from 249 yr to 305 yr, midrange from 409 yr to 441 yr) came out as 5.23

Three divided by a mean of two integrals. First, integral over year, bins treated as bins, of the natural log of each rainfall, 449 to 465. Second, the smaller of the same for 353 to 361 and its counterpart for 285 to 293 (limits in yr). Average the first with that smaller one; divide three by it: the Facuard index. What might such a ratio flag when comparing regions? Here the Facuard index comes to 0.162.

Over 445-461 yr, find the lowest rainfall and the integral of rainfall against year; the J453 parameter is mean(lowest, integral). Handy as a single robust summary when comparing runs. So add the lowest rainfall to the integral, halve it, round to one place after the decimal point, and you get 39.8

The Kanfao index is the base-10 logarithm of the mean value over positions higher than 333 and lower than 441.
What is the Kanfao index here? 0.6675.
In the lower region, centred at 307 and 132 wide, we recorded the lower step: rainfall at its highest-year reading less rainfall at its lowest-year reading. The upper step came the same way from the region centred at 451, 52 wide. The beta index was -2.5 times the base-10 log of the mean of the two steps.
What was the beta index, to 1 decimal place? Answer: 2.2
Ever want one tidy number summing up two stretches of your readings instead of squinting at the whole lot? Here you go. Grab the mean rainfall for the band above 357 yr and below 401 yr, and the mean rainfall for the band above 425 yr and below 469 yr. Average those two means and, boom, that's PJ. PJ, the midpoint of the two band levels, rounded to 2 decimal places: 4.69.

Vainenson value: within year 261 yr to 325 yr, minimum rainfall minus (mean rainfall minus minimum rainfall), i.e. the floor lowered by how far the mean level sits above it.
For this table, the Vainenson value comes 4.17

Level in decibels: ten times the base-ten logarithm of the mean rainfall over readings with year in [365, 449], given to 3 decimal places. 6.688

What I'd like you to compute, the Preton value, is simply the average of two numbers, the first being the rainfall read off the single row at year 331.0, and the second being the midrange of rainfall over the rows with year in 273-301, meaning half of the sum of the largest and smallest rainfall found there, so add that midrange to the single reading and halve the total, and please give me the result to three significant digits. 4.82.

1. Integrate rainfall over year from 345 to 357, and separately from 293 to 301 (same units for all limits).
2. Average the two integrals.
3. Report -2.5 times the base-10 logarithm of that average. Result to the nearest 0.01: -4.16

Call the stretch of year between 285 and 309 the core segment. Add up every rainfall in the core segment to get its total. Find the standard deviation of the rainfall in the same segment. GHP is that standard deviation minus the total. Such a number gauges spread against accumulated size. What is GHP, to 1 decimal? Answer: -28.1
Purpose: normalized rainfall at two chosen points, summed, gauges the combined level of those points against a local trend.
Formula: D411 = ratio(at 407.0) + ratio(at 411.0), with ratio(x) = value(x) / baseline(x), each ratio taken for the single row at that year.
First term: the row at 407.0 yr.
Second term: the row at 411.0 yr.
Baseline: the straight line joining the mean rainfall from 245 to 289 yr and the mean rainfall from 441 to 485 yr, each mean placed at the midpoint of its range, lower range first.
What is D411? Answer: 1.91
